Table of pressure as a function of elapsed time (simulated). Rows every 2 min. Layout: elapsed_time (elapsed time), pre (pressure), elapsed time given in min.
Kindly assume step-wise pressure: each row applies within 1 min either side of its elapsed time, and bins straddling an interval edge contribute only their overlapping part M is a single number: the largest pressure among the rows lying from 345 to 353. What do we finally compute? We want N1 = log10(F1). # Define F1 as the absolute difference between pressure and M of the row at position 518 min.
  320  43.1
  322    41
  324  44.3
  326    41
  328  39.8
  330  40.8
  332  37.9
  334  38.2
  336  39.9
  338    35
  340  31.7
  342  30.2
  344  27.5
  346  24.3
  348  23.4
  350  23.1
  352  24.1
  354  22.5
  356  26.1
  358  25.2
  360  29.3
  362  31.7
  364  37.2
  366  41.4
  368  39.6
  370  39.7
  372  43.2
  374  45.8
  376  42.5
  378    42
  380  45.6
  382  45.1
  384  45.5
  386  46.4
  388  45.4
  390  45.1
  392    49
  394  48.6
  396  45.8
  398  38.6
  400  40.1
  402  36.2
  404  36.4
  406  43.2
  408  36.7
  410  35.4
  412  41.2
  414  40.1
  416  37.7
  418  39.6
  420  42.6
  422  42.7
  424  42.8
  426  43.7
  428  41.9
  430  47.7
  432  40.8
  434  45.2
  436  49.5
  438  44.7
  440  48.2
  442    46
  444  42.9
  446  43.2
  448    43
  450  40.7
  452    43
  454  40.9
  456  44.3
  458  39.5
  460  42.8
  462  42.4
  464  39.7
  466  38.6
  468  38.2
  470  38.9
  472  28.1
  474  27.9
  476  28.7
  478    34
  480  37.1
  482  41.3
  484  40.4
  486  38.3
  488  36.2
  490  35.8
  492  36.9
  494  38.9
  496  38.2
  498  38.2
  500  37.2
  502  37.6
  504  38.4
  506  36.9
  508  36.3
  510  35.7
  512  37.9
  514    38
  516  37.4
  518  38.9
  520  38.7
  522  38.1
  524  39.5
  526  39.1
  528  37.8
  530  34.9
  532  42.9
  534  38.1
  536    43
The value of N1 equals 1.16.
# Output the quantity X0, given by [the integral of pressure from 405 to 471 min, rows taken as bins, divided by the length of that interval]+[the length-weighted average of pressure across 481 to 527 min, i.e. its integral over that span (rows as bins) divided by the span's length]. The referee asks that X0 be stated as 80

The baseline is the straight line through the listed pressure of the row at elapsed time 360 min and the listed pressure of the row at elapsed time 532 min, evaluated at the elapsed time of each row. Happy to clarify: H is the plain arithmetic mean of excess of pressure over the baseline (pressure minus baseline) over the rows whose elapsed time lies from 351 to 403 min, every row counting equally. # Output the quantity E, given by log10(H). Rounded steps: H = 8.7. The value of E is 0.94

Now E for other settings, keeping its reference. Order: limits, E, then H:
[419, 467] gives 0.87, 7.3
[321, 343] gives 1.04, 11.1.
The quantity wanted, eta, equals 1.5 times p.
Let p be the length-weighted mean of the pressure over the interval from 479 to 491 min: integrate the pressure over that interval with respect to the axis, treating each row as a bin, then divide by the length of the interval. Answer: 57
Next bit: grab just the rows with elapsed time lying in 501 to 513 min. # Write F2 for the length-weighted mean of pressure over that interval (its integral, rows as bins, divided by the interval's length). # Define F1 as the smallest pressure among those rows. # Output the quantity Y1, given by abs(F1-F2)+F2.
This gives 39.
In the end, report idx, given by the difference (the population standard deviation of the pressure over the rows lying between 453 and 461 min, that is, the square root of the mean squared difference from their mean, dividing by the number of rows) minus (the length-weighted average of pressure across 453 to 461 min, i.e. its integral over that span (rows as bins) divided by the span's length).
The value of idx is -40.0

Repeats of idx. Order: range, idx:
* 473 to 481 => -28.1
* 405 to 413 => -35.9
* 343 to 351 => -22.8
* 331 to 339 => -36.0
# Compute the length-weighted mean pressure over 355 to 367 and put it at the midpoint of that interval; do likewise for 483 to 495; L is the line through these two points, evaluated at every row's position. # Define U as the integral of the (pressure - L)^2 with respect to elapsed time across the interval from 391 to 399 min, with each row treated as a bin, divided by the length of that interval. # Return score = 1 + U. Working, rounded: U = 165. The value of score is 166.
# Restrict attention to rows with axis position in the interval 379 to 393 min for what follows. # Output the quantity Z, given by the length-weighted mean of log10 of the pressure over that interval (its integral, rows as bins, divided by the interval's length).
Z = 1.66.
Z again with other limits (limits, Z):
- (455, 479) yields 1.56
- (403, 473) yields 1.62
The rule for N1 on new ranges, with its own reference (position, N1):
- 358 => -0.05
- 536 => 1.27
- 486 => 1.15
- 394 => 1.39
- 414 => 1.20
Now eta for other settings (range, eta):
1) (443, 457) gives 64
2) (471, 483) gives 49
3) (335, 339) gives 56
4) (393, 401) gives 65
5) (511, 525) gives 58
